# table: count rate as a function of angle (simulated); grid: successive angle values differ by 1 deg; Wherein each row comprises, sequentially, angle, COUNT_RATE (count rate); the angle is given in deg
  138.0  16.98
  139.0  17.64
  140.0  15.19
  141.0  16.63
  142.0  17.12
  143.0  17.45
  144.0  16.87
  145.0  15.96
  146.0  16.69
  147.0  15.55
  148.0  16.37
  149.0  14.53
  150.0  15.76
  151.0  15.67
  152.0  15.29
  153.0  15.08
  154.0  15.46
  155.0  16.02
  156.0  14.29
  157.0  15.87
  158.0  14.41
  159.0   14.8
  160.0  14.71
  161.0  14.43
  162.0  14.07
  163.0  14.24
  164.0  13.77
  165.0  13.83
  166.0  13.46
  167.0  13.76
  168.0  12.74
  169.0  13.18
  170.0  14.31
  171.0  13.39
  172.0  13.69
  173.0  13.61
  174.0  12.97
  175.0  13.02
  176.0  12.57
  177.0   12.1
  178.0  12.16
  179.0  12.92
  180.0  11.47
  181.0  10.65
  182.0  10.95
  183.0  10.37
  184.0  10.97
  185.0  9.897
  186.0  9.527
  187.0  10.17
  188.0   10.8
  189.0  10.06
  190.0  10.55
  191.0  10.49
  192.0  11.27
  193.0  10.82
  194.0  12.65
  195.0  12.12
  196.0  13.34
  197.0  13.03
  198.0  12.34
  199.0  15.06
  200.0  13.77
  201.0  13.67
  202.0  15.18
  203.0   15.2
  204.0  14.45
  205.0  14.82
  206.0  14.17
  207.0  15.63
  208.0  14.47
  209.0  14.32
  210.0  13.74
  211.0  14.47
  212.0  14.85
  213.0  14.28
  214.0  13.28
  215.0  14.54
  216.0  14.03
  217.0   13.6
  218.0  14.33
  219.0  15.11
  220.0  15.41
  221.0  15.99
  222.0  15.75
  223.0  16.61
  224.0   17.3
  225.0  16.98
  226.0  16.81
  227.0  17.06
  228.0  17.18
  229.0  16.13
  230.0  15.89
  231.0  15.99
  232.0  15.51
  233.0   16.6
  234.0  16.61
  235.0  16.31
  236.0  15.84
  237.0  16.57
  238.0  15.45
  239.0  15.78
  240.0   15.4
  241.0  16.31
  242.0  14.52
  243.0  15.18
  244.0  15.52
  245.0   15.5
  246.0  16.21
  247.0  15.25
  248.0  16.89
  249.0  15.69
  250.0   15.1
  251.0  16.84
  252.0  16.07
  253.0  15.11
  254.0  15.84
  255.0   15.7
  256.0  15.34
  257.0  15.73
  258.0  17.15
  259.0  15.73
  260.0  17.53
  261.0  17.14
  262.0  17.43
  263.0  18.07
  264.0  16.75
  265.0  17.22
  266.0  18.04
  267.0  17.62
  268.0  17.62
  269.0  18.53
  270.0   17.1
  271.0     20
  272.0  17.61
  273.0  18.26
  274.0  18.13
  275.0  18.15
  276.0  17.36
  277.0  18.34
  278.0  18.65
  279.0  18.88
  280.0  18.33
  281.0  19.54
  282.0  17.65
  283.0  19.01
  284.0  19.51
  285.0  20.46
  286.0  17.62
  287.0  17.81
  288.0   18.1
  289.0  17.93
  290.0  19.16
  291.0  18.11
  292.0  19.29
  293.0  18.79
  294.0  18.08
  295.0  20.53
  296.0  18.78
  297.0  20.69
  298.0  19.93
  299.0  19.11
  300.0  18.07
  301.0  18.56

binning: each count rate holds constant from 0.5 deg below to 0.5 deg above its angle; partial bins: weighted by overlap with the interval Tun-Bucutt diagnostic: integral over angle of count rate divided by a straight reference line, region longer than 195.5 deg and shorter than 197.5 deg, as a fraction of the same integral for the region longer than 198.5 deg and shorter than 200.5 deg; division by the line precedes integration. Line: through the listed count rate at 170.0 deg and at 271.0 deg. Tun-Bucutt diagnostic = 0.92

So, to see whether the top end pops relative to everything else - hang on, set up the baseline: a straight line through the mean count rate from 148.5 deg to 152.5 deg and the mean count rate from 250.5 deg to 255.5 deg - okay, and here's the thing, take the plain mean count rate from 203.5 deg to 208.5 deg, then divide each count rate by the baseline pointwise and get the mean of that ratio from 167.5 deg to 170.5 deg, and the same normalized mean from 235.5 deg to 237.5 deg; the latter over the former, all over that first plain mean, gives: 0.080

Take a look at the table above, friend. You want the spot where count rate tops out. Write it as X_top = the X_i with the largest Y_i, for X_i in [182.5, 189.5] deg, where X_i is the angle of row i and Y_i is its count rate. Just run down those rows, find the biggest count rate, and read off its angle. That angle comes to 184.0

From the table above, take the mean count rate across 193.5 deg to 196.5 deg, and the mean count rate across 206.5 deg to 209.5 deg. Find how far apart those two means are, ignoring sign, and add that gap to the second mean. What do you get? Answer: 17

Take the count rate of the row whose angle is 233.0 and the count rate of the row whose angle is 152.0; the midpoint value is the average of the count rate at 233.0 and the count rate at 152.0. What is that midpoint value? 15.9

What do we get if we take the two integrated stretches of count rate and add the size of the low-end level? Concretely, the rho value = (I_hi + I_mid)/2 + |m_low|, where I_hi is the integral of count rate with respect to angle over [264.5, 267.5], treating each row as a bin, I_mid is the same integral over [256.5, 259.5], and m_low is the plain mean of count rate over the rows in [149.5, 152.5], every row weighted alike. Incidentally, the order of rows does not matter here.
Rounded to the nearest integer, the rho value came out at 66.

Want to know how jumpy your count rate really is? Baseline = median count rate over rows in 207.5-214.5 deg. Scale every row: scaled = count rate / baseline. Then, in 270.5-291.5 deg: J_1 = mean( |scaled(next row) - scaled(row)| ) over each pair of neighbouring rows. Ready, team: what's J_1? 0.062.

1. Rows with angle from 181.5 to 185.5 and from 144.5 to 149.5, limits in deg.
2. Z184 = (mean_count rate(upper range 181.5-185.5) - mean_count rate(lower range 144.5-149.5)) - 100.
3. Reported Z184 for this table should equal -105.3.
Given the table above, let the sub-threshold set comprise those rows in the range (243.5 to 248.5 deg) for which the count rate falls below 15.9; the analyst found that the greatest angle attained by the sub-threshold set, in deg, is 247.0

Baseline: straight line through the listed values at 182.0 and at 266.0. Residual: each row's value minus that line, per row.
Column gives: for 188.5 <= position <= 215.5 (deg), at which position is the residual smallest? 189.0 deg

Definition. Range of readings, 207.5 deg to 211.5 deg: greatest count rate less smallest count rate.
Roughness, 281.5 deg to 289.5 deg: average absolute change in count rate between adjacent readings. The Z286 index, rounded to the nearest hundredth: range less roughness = -0.17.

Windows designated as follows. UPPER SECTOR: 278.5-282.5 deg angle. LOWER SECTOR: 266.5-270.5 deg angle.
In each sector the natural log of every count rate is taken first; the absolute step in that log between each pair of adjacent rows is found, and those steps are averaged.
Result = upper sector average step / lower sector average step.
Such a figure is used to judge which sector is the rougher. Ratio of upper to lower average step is 1.5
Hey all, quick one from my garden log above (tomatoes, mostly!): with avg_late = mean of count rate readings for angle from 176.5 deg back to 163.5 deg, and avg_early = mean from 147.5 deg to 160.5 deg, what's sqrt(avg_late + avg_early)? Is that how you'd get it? 5.4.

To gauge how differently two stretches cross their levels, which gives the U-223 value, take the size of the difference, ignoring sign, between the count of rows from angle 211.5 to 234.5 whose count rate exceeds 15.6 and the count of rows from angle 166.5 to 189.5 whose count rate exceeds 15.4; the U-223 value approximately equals 13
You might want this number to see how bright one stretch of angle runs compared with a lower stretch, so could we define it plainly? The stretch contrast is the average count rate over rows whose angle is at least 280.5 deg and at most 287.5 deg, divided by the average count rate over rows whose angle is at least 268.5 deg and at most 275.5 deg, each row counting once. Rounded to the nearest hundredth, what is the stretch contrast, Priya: 1.03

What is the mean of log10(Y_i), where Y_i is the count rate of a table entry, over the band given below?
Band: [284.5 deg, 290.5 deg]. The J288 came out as 1.27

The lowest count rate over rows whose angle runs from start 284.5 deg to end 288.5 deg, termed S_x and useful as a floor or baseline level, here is 17.62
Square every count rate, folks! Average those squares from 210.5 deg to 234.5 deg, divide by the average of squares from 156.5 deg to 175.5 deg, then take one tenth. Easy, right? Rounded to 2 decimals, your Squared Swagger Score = 0.13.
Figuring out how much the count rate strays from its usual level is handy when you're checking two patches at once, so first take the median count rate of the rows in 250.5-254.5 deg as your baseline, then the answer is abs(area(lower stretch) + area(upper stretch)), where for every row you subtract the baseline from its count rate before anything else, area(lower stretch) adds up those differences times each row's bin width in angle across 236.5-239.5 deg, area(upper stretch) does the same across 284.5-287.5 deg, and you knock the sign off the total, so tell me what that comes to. 8.0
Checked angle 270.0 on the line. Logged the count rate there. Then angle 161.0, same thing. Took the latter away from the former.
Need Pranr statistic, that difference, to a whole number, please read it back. 3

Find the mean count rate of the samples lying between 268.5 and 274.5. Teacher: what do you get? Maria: 18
